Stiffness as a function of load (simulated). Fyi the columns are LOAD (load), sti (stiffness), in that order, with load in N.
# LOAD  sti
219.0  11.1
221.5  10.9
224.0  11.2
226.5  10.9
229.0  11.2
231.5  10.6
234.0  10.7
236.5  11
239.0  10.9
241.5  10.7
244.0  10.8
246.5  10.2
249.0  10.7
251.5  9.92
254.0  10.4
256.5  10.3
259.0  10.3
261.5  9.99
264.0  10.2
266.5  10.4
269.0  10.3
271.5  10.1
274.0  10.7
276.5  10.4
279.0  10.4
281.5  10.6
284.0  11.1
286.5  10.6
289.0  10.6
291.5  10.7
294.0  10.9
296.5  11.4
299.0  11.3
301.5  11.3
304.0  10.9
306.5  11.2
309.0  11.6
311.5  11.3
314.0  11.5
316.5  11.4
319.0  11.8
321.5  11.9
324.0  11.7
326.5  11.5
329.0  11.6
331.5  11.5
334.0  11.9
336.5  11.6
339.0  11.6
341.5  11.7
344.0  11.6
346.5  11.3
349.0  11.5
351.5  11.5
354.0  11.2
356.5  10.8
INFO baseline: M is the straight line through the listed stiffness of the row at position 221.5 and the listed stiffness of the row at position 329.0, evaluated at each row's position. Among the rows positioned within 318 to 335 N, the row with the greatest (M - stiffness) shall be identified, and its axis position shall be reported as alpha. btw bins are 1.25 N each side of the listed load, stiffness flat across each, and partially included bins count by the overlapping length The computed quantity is 331.5 N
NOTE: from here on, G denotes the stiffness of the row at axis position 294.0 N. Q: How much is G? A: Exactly 10.9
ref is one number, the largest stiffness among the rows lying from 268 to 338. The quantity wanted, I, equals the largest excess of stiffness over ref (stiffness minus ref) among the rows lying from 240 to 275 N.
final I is -1.1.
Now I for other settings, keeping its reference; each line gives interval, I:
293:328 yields 0.0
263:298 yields -0.5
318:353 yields 0.0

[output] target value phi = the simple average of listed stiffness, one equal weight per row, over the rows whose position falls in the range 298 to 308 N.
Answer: 11.2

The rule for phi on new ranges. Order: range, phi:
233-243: 10.8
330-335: 11.7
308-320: 11.5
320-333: 11.6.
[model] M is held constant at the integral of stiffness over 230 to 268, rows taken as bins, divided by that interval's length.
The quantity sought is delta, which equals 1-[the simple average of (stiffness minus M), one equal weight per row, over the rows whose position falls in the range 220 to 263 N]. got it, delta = 0.8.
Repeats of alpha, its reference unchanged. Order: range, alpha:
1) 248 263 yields 251.5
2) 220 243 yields 231.5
